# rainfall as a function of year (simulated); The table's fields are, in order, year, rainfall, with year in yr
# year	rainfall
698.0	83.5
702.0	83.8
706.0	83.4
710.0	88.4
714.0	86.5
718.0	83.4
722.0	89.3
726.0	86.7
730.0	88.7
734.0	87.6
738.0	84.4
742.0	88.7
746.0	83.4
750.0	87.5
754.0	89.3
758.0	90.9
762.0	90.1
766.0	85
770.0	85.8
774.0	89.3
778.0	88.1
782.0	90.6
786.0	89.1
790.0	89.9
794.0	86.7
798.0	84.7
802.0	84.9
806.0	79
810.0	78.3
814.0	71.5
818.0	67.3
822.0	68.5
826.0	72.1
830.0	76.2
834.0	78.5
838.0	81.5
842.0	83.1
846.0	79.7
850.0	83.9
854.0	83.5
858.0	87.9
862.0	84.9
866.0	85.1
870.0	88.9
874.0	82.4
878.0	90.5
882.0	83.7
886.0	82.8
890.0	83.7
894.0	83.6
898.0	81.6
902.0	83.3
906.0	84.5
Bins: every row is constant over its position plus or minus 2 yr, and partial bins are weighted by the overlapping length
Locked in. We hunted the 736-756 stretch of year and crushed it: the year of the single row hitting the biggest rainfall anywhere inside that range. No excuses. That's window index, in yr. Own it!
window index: 754.0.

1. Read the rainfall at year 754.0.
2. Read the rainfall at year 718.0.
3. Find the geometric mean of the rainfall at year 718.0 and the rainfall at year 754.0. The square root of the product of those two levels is 86.3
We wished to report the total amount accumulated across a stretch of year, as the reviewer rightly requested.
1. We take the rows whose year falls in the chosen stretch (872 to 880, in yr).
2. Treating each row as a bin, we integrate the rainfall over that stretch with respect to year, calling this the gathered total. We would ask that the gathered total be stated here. 692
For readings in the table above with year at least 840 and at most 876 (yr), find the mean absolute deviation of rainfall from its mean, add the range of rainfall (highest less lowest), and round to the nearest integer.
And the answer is 11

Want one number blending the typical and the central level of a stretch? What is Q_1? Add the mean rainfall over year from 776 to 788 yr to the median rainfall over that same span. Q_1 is 178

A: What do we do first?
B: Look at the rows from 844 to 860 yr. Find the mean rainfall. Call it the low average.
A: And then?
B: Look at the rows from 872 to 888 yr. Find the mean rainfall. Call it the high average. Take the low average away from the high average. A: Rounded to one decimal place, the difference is 1.1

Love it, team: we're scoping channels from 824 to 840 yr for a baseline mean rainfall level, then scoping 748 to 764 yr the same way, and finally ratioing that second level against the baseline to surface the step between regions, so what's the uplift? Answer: 1.16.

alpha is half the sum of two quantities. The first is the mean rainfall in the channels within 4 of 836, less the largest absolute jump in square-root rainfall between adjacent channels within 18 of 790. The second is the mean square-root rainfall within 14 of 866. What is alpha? 44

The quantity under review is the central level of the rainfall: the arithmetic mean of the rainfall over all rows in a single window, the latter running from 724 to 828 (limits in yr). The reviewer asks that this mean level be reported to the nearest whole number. 84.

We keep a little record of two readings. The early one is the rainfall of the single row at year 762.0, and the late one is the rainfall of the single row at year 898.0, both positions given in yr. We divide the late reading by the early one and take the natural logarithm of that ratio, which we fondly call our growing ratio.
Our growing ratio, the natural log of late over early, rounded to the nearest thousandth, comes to -0.099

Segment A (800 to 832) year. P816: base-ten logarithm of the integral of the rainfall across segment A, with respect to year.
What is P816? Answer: 3.38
